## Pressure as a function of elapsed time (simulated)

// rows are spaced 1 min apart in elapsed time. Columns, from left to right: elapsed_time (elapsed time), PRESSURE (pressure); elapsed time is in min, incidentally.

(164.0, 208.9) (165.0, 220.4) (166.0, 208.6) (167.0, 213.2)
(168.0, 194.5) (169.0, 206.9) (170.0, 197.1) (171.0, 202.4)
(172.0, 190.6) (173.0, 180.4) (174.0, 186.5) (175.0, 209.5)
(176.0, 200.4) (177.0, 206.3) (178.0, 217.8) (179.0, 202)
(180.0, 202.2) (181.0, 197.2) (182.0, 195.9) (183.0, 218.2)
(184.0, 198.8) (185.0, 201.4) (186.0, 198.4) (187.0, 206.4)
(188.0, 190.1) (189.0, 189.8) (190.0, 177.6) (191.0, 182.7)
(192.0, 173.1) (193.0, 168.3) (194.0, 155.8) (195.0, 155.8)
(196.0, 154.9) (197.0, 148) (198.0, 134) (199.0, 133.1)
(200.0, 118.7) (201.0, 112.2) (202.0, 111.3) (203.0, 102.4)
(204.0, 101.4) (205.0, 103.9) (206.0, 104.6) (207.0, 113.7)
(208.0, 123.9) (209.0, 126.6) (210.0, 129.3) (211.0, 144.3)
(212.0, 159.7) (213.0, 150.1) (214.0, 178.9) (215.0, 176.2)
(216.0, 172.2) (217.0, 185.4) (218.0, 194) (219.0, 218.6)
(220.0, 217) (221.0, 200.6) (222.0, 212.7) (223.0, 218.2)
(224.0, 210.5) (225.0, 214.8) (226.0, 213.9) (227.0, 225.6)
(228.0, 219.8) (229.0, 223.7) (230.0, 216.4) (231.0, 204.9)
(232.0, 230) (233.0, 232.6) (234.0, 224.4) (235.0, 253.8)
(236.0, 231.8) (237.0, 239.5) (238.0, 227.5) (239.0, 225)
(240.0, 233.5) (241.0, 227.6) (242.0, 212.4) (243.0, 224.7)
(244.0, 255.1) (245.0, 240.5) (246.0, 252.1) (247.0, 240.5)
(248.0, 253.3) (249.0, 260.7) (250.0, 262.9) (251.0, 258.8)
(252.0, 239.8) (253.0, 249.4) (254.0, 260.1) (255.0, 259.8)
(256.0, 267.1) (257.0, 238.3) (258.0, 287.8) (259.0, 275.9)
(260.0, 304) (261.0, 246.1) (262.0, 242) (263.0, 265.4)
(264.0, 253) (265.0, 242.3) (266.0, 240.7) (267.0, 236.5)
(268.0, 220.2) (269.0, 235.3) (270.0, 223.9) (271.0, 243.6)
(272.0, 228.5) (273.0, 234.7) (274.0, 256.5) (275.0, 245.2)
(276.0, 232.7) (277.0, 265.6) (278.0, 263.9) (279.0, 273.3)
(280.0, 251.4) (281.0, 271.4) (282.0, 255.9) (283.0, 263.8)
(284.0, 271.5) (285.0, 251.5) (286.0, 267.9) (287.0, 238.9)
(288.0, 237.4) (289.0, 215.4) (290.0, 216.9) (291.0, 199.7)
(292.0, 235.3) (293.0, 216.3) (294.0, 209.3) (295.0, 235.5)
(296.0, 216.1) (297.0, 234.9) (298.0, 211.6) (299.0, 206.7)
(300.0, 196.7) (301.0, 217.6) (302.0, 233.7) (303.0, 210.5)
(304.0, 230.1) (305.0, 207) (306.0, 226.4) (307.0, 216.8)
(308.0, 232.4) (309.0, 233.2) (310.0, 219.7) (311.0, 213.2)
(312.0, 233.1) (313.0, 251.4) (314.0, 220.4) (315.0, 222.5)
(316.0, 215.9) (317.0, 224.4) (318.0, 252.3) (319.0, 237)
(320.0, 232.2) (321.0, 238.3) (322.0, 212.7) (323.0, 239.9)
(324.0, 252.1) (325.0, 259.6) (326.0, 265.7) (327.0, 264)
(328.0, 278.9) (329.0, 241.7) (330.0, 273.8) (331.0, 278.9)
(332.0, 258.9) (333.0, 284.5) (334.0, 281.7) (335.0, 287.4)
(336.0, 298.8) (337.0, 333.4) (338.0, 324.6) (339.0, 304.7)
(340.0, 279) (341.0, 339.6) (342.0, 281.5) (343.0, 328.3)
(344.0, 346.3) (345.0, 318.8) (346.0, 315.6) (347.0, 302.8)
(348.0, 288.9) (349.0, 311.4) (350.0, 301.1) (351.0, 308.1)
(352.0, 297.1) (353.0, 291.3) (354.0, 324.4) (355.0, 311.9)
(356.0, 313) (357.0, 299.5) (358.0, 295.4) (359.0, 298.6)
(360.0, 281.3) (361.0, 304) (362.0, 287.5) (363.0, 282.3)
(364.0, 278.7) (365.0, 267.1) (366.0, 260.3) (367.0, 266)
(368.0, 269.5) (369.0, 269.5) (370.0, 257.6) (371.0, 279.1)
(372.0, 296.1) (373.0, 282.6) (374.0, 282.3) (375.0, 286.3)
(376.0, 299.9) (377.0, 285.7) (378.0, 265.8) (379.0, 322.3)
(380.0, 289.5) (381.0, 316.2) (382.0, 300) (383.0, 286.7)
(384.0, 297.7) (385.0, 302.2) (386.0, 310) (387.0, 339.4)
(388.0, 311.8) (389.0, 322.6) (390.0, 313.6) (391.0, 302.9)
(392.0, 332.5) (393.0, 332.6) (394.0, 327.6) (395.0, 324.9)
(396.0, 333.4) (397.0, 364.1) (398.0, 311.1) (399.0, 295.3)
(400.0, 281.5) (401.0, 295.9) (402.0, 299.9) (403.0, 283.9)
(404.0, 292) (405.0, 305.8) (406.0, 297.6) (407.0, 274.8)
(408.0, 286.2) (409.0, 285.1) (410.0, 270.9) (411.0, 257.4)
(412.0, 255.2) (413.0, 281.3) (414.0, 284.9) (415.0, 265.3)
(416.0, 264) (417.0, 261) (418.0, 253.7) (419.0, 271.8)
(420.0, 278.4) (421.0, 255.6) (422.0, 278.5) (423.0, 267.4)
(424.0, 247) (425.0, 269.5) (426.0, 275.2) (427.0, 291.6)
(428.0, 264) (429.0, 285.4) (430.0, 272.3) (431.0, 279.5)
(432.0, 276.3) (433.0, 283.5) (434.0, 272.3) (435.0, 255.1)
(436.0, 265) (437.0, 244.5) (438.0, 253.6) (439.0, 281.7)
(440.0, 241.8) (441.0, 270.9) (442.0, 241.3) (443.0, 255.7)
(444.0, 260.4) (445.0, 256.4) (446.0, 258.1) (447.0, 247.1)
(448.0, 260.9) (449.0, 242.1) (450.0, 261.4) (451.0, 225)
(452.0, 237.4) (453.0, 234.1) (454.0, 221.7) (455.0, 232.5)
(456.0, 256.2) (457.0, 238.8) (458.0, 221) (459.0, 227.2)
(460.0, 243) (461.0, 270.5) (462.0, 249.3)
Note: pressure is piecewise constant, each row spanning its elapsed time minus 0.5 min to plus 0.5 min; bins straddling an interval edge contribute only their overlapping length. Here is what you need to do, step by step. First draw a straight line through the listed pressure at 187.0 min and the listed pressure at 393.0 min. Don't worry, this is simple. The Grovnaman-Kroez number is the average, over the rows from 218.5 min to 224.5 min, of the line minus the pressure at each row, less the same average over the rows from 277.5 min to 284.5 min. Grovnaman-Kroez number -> 15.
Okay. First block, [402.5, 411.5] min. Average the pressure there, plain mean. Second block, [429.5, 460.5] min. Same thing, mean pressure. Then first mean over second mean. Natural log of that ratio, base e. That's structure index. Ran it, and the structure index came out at 0.12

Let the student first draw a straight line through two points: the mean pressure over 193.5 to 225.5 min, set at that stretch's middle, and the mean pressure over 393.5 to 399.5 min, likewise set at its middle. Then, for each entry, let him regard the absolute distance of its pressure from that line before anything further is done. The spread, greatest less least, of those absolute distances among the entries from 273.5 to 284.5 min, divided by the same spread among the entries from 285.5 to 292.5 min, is 1.0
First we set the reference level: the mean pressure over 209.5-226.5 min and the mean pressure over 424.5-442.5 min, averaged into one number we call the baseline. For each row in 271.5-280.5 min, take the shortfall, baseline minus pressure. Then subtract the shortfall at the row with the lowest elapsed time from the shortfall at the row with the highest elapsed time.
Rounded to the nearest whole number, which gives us -23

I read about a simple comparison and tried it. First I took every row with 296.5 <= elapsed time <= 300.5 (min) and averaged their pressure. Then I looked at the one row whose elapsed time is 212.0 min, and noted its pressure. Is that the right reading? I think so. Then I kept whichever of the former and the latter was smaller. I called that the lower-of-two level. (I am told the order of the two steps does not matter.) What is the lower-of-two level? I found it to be 160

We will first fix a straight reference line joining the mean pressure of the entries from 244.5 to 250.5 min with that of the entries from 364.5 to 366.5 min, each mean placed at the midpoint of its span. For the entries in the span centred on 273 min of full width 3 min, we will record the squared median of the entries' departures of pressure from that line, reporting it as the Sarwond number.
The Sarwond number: 383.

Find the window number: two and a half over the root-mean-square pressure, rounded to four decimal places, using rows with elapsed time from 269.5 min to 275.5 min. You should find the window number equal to 0.0105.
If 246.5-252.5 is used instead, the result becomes 0.0099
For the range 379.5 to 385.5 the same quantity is 0.0084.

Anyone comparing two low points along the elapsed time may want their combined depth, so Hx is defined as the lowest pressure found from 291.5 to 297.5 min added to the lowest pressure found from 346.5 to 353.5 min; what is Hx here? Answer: 498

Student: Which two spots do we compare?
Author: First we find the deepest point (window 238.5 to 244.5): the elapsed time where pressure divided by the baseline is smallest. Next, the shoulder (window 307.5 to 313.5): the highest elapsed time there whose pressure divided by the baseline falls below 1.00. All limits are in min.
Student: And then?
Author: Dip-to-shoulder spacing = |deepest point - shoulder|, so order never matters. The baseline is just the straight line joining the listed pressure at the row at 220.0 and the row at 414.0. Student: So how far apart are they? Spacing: 70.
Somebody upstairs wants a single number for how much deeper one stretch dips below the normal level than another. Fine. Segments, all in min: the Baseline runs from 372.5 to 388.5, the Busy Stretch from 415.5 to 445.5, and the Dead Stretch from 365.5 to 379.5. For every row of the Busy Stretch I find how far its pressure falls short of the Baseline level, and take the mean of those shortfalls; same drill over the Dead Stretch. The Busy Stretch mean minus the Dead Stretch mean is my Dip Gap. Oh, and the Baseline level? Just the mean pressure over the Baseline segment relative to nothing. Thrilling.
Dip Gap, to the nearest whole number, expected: 14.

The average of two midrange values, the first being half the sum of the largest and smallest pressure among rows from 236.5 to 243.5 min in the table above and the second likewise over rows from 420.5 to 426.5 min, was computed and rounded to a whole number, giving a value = 244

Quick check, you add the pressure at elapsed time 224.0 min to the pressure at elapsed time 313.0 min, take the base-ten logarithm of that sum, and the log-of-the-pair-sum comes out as 2.665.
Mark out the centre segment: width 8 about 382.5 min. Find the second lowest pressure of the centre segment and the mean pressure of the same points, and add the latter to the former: 593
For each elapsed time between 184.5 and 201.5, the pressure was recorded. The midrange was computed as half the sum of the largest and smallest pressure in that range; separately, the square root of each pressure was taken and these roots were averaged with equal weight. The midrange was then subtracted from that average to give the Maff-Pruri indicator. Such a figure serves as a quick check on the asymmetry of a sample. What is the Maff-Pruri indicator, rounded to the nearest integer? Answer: -147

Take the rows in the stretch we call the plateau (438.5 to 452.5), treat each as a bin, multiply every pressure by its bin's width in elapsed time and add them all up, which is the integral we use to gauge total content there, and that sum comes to 3540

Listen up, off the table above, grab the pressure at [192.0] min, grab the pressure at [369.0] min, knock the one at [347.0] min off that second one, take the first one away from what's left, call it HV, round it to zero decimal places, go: -206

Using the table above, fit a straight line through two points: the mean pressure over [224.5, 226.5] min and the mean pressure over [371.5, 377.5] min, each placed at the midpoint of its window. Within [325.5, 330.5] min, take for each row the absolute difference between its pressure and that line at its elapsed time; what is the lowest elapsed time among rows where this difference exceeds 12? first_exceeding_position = 328.0 min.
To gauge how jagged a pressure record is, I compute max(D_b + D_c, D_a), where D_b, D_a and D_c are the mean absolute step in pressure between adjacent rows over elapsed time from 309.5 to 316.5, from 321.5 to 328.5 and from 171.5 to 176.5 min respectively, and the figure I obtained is 26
